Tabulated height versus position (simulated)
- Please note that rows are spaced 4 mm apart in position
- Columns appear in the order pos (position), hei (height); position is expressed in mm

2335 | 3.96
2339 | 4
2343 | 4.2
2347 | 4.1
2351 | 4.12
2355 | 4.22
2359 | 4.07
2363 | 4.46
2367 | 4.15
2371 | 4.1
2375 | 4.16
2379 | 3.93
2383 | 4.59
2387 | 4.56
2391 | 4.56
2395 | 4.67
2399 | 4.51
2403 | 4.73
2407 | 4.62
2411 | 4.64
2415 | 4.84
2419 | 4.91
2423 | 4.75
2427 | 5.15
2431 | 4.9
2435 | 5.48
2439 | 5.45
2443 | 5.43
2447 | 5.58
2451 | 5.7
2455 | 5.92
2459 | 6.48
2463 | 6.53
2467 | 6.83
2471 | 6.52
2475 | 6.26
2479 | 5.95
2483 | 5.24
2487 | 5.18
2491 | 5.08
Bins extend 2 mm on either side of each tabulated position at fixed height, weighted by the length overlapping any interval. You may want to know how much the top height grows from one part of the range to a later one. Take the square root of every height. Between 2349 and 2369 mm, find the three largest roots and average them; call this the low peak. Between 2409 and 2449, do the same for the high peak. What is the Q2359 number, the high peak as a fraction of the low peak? 1.13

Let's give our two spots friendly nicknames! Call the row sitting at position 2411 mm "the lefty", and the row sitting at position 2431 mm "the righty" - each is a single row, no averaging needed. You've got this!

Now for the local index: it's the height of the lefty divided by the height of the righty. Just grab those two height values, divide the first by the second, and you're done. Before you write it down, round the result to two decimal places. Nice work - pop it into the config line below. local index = 0.95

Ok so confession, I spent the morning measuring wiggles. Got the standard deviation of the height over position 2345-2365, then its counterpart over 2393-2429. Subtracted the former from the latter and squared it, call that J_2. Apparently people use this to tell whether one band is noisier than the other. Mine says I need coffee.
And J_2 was 0.001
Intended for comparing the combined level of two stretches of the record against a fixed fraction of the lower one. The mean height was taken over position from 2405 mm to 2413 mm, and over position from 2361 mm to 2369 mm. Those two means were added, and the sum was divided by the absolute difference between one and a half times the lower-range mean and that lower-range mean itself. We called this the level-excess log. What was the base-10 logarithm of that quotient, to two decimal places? 0.62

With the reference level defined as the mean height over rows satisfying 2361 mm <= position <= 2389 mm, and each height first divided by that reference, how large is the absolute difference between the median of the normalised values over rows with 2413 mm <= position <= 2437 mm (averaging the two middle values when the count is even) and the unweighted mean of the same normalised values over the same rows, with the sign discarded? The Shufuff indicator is 0.023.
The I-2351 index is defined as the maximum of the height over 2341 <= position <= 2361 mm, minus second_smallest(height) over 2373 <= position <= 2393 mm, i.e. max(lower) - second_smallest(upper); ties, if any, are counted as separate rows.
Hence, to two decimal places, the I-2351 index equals 0.06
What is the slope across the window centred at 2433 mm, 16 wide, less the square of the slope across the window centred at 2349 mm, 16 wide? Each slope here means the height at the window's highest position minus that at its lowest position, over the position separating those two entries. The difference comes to 0.025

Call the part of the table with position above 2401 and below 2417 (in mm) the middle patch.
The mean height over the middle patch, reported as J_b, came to 4.71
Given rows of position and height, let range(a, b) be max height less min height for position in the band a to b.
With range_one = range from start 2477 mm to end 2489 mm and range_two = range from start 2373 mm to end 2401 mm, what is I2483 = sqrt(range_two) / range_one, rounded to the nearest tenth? 1.1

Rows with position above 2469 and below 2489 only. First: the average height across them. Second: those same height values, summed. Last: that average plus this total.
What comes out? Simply 35.0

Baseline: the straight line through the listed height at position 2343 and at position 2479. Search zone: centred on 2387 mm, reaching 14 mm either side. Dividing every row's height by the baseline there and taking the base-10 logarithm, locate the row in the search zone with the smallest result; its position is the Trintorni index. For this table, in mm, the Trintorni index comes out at 2379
